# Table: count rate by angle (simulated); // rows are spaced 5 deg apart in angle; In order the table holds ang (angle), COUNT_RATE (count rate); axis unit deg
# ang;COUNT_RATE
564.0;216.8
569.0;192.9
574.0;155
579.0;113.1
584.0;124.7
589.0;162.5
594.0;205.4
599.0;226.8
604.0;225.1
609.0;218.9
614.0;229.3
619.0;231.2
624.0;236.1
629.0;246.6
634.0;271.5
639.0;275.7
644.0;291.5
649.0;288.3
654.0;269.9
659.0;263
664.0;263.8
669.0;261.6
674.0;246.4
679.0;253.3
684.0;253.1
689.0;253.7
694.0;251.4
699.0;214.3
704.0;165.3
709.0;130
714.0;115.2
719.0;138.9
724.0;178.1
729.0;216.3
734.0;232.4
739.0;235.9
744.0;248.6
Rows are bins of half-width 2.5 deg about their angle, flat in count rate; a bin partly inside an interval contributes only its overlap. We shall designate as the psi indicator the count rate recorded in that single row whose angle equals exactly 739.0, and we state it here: 235.9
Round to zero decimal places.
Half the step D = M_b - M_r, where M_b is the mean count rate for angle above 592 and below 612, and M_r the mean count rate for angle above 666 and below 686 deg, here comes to -17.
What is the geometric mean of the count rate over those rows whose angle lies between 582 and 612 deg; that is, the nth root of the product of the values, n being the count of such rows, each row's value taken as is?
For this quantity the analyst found 190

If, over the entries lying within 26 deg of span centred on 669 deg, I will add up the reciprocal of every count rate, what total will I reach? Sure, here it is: 0.019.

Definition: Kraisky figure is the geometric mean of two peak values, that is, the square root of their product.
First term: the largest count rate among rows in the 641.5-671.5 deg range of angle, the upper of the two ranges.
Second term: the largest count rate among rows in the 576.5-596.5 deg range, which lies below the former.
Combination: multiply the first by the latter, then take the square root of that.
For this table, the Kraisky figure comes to 245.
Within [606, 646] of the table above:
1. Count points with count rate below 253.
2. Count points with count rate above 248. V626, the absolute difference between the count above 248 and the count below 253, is 2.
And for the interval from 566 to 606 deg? 8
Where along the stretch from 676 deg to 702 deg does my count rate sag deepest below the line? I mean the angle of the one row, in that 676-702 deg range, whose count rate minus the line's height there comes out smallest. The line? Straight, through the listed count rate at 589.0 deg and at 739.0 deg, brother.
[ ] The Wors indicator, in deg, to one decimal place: 699.0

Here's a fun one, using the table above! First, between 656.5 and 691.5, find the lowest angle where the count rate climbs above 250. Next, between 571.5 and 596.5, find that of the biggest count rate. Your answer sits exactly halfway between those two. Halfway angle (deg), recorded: 626.5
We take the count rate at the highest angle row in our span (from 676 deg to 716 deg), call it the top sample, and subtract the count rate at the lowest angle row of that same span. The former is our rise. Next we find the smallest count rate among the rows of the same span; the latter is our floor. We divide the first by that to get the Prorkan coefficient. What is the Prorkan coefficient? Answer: -1.2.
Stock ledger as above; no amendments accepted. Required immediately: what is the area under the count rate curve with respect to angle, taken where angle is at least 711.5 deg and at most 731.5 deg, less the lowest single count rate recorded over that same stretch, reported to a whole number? 3127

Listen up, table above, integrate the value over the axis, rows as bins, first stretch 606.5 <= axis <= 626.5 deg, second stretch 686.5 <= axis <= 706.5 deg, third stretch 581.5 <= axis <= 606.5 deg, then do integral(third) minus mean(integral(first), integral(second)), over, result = 222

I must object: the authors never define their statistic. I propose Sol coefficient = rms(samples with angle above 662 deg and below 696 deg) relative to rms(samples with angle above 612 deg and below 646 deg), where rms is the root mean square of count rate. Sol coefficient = 1.0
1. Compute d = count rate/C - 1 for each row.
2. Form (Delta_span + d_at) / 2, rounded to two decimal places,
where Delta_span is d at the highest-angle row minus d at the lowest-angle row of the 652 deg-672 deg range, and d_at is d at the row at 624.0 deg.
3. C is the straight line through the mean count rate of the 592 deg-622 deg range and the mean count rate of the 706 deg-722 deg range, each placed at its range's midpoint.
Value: 0.10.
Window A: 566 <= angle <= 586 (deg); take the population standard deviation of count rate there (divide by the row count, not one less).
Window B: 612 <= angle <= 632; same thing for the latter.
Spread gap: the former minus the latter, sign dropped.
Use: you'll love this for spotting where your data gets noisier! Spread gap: 24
